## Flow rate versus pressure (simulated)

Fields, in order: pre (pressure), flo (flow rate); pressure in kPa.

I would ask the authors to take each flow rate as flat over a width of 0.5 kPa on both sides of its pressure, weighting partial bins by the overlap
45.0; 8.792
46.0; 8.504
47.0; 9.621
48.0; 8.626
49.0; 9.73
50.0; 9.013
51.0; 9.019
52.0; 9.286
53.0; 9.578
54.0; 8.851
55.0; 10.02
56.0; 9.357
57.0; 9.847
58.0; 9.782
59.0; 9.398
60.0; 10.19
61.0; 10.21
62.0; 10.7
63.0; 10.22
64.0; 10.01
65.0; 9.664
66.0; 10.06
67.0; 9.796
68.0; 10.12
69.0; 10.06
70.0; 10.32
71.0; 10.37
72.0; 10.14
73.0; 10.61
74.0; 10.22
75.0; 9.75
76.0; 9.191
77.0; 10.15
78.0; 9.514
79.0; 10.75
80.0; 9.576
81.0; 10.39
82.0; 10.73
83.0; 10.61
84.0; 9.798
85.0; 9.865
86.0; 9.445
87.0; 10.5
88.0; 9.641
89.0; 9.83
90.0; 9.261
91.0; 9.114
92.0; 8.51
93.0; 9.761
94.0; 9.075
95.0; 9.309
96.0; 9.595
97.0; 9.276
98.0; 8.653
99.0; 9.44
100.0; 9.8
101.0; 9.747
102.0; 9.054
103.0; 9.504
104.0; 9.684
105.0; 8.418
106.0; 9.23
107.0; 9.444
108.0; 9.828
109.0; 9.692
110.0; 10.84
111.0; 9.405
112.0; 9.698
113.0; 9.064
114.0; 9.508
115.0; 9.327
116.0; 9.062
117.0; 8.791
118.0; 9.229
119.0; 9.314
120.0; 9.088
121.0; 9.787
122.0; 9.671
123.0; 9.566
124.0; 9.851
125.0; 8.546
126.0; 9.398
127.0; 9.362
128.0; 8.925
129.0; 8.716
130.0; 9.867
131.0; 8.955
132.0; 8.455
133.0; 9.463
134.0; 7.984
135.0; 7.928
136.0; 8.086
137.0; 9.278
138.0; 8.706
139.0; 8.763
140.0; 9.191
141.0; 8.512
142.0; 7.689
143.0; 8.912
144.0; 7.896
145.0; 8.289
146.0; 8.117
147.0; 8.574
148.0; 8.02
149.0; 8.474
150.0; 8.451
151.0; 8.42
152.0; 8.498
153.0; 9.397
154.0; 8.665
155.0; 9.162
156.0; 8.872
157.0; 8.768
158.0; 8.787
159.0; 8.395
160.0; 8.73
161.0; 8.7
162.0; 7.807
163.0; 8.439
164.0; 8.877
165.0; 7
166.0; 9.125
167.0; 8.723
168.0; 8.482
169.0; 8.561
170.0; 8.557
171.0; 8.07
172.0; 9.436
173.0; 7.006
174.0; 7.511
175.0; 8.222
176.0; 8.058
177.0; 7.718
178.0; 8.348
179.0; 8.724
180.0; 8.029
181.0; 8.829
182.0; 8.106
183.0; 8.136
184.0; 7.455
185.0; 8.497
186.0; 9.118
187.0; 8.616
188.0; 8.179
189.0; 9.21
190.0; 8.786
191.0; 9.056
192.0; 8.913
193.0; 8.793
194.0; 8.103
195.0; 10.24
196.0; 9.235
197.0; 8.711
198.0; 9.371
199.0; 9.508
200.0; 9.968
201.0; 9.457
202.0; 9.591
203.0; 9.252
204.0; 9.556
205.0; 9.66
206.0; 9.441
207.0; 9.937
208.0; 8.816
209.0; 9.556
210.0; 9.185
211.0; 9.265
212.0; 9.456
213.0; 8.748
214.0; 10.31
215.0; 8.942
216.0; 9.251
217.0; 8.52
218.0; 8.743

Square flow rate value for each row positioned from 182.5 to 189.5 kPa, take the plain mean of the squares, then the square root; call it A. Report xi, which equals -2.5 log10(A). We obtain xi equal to -2.32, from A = 8.5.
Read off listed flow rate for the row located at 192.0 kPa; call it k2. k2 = 8.913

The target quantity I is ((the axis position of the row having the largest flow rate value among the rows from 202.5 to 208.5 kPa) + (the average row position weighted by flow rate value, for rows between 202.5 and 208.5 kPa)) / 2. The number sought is 206.2 kPa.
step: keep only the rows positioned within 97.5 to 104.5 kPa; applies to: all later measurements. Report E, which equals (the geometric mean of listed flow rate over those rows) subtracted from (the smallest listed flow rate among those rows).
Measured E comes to -0.8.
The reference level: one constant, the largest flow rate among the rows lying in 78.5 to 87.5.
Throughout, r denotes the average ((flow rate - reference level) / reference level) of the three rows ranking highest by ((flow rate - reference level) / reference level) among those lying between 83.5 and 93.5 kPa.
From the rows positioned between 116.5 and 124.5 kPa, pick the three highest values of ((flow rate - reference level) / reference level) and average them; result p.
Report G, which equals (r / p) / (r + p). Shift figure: -4.5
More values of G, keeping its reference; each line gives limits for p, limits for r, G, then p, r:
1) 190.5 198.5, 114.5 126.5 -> -4.4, -0.11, -0.09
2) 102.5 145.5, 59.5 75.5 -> -4.8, -0.05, -0.02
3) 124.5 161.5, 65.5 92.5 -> -0.4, -0.11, 0.00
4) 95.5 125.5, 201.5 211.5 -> -11.9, -0.05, -0.09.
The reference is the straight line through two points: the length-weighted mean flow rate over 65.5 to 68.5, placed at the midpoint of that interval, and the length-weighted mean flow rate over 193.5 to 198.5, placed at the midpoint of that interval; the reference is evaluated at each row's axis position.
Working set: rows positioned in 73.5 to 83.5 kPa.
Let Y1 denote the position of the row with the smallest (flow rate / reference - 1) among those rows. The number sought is 76.0 kPa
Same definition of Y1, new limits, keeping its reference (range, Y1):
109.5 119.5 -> 117.0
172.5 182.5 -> 173.0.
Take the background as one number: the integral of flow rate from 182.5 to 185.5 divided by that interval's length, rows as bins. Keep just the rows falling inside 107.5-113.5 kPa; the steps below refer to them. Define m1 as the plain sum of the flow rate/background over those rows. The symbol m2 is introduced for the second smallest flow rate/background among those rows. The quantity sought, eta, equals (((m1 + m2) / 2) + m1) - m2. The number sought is 10.3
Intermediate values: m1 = 7.3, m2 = 1.17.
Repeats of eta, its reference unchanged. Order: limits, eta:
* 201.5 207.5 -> 10.1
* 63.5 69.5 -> 10.5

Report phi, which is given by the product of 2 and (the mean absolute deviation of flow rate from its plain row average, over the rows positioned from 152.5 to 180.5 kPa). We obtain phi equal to 0.95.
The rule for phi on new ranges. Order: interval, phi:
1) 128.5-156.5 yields 0.84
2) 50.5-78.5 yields 0.76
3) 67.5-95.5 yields 0.93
